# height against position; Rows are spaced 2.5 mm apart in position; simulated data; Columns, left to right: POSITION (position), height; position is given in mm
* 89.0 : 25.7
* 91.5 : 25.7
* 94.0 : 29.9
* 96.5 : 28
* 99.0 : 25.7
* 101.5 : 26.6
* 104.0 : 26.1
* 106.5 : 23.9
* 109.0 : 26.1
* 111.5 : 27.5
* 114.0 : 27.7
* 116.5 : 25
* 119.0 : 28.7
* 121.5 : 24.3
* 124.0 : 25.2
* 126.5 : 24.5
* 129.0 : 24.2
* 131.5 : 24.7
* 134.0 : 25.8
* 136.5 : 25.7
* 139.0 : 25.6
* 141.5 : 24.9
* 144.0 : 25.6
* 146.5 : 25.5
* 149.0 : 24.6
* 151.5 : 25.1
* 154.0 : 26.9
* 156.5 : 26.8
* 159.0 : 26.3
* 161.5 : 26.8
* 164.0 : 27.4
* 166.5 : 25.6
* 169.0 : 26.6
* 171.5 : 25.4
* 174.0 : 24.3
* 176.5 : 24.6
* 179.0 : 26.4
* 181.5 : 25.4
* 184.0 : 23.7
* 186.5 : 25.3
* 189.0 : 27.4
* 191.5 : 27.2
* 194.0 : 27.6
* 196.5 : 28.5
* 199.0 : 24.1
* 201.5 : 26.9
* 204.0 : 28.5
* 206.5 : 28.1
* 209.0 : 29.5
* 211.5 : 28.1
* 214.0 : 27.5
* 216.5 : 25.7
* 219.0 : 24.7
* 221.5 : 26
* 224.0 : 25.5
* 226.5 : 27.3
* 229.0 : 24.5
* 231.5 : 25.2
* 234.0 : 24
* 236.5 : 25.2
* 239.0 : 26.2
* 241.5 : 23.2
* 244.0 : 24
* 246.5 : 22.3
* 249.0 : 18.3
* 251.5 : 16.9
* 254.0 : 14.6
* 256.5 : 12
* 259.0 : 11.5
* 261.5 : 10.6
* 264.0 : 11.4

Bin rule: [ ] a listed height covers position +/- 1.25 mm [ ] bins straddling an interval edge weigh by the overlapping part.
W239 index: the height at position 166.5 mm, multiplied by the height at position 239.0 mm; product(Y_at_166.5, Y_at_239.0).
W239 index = 671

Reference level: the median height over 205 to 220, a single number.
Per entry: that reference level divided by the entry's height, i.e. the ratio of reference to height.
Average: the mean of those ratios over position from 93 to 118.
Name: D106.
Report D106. 1.05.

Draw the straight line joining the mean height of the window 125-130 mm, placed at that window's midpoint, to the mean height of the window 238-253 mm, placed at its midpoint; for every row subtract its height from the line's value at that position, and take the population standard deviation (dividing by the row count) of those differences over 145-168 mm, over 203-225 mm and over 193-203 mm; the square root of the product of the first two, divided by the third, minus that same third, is -0.9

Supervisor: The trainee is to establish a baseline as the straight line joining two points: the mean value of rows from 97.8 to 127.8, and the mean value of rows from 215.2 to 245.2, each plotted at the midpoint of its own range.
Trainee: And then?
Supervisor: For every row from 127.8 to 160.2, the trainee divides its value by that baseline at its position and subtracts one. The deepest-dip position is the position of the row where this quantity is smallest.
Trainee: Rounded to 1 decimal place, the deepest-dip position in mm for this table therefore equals 129.0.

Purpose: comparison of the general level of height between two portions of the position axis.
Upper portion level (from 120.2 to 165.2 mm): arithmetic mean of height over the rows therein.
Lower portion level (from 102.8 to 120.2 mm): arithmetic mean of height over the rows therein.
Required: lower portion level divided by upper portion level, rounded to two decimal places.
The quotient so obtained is 1.03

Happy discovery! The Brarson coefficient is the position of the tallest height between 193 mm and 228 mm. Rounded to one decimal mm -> 209.0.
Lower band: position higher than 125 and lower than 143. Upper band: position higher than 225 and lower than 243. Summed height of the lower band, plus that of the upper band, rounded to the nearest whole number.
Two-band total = 351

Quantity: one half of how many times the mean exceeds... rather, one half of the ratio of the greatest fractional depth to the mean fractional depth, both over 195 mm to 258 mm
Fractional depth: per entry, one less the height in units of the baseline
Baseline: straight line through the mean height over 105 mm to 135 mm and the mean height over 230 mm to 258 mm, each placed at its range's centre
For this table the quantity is -1.8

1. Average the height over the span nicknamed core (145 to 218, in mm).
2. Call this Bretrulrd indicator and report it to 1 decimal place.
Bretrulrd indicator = 26.4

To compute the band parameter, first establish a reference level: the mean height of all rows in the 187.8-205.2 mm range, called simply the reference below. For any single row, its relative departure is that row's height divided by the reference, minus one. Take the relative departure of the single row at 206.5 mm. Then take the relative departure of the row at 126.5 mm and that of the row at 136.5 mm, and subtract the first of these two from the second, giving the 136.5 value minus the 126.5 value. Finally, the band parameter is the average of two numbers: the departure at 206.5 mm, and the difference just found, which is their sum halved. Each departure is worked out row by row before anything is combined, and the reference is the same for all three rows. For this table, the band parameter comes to 0.039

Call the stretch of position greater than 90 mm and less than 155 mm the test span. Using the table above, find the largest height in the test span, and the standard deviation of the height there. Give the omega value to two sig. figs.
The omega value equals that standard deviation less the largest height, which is -28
